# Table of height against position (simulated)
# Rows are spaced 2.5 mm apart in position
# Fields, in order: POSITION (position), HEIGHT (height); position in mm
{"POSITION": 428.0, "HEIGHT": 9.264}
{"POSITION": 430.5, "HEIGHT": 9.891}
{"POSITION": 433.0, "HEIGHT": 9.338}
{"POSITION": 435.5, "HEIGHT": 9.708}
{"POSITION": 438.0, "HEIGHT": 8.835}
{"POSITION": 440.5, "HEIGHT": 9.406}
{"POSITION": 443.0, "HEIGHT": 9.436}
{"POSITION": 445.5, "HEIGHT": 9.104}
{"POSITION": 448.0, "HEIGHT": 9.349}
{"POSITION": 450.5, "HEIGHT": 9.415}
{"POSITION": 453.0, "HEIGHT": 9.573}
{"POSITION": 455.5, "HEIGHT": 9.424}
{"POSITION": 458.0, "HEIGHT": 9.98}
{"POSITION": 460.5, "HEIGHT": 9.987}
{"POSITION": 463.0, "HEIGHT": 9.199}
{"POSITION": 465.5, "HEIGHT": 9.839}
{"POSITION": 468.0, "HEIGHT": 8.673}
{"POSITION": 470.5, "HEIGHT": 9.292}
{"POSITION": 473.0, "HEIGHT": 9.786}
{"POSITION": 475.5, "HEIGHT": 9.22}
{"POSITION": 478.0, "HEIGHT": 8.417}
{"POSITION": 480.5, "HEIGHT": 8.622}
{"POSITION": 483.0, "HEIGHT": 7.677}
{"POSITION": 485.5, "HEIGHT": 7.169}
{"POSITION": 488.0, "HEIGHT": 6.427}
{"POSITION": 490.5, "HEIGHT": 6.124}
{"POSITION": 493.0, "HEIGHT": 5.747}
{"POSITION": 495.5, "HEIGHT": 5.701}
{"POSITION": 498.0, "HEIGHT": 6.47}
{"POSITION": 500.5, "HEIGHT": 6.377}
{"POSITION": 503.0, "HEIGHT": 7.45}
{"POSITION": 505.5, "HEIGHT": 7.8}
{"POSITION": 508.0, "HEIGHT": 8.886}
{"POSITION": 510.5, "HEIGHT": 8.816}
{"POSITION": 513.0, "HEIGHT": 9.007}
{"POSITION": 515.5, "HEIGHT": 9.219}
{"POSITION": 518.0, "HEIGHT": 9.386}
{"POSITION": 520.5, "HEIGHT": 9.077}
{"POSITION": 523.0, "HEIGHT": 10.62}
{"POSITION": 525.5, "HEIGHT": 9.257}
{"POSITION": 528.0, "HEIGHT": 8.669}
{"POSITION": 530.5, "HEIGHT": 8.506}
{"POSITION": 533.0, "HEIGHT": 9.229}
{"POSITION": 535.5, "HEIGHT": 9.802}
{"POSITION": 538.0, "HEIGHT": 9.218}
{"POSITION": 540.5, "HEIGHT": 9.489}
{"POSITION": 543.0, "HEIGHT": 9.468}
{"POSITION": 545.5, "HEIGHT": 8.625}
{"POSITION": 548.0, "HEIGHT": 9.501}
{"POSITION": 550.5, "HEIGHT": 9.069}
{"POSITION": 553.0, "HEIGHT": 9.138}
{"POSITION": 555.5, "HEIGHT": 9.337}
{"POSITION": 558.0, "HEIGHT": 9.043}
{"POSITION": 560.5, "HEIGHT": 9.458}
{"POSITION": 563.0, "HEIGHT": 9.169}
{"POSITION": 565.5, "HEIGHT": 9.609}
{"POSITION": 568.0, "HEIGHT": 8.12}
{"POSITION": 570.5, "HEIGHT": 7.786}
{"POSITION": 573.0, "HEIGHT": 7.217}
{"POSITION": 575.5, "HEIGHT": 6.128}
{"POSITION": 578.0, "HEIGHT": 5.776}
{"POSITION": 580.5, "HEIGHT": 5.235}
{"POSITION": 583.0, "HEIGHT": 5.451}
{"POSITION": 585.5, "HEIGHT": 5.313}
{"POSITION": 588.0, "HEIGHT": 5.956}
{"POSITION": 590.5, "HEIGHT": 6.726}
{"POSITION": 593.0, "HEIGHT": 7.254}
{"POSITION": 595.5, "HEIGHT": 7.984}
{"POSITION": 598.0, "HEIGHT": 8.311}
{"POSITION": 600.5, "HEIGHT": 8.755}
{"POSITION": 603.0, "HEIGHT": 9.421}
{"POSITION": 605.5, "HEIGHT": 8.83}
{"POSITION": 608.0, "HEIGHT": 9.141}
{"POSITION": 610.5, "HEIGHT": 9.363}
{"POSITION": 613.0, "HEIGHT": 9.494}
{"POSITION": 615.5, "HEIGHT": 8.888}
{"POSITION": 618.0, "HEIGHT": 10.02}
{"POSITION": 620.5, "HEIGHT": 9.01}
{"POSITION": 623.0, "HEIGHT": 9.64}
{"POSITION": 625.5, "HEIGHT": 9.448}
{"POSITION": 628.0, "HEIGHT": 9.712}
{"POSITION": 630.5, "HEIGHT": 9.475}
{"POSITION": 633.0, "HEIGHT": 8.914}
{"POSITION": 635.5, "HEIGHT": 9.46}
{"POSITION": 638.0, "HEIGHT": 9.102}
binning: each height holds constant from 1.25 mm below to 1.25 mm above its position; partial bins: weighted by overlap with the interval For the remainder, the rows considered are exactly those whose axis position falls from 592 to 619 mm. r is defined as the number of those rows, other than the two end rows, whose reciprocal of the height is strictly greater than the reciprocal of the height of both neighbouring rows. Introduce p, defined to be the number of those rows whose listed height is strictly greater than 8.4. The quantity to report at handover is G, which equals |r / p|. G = 0.25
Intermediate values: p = 8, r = 2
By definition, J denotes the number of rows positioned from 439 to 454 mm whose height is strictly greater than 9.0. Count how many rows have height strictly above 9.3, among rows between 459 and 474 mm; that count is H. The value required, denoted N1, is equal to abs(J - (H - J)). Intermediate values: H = 3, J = 6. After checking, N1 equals 9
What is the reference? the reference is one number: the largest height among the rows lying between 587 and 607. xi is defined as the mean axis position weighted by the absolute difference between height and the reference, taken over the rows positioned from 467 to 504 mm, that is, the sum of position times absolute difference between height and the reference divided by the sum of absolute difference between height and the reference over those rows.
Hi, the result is 491.3 mm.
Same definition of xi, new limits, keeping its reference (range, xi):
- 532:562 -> 546.2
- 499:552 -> 515.4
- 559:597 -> 581.9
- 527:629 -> 580.6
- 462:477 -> 468.7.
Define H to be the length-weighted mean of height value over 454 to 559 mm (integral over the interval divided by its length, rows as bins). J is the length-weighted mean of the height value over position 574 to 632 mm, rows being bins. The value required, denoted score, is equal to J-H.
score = -0.6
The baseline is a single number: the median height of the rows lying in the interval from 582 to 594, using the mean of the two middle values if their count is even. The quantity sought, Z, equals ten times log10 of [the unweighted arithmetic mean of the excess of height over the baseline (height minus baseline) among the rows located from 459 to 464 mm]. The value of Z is 5.6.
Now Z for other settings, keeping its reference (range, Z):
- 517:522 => 5.2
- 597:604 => 4.6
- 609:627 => 5.4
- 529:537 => 5.1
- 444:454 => 5.3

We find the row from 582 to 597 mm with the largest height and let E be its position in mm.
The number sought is 595.5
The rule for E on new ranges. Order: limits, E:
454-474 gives 460.5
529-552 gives 535.5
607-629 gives 618.0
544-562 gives 548.0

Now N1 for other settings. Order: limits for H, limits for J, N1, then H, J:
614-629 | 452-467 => 8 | 4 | 6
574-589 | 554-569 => 10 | 0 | 5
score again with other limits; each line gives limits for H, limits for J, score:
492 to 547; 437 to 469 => 0.9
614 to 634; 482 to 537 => -1.3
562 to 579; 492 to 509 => -0.8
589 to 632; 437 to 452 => 0.4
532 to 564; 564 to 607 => -2.0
